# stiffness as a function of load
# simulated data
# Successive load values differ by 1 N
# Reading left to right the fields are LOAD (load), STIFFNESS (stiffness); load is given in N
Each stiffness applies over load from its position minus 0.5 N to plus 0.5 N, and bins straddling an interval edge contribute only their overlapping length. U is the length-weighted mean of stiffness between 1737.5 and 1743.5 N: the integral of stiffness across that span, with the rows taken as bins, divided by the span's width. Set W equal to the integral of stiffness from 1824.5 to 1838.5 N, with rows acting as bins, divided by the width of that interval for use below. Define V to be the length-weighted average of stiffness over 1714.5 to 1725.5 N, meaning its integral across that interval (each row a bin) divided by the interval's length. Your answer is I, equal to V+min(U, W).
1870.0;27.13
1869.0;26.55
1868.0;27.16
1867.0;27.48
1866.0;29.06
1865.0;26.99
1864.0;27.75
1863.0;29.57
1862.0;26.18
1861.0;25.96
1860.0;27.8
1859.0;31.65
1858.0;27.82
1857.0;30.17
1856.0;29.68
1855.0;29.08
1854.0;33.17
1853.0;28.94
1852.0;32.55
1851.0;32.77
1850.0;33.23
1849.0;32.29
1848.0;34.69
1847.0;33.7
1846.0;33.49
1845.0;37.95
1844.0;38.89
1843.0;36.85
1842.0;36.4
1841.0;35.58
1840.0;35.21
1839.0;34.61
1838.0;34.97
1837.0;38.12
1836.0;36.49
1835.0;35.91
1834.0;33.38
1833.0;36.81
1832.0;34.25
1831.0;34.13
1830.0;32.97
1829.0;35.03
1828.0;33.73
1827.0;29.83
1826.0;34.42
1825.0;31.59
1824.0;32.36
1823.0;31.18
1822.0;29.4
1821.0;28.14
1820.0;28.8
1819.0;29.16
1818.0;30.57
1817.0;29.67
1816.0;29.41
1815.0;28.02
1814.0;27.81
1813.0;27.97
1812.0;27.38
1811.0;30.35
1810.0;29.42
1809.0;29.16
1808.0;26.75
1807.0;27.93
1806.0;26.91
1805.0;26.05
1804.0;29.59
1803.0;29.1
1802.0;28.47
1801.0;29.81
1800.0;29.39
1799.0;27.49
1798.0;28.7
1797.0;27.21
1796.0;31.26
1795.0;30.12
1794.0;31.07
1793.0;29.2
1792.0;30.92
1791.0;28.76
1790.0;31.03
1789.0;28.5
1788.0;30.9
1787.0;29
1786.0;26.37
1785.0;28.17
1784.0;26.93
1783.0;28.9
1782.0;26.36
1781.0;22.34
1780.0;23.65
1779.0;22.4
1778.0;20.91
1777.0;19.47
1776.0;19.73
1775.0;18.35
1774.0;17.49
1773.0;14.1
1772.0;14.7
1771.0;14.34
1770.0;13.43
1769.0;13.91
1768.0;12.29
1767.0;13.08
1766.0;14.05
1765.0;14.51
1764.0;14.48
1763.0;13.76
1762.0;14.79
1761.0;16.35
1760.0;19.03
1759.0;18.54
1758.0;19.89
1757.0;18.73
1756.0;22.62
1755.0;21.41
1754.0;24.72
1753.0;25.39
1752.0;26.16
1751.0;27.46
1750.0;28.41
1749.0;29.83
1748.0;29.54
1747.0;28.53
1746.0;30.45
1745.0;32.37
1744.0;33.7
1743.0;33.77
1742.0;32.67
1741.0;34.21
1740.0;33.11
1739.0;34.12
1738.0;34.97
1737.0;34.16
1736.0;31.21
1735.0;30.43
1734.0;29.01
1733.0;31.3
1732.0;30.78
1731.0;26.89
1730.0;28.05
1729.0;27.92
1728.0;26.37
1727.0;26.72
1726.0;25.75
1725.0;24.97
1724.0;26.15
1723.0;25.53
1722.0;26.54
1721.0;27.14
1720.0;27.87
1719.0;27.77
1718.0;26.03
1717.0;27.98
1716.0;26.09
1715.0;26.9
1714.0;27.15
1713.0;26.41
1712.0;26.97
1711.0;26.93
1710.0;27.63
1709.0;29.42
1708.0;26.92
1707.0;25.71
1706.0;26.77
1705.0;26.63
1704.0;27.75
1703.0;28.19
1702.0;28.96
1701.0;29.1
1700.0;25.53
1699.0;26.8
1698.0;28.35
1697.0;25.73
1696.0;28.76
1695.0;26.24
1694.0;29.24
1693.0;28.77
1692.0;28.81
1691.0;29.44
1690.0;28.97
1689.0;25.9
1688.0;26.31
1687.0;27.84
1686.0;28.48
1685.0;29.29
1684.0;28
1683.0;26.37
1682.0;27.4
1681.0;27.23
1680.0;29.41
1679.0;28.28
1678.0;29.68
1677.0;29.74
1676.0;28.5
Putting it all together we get 60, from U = 34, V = 27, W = 34.4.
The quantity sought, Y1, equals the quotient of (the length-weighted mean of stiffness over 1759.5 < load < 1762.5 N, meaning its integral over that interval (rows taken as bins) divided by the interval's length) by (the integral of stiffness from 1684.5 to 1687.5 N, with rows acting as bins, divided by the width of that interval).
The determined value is 0.6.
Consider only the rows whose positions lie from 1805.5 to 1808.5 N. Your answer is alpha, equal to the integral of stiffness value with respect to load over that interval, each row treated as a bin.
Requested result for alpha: 82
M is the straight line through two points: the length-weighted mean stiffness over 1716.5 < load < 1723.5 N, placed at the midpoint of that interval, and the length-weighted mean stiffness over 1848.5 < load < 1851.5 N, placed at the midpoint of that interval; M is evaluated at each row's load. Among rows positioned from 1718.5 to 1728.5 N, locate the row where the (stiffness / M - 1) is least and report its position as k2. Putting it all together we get 1725.0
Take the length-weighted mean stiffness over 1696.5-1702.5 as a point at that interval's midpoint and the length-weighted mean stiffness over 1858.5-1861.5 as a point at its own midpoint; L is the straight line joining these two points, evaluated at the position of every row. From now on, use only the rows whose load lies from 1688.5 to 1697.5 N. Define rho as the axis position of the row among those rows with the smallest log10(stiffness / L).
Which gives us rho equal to 1697.0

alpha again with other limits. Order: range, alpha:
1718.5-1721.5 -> 83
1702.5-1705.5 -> 83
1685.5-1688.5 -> 83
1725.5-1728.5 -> 79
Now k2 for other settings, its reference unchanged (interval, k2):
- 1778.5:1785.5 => 1781.0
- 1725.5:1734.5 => 1726.0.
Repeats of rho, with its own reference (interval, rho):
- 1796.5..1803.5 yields 1797.0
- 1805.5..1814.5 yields 1808.0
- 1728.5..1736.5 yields 1731.0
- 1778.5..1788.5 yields 1781.0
